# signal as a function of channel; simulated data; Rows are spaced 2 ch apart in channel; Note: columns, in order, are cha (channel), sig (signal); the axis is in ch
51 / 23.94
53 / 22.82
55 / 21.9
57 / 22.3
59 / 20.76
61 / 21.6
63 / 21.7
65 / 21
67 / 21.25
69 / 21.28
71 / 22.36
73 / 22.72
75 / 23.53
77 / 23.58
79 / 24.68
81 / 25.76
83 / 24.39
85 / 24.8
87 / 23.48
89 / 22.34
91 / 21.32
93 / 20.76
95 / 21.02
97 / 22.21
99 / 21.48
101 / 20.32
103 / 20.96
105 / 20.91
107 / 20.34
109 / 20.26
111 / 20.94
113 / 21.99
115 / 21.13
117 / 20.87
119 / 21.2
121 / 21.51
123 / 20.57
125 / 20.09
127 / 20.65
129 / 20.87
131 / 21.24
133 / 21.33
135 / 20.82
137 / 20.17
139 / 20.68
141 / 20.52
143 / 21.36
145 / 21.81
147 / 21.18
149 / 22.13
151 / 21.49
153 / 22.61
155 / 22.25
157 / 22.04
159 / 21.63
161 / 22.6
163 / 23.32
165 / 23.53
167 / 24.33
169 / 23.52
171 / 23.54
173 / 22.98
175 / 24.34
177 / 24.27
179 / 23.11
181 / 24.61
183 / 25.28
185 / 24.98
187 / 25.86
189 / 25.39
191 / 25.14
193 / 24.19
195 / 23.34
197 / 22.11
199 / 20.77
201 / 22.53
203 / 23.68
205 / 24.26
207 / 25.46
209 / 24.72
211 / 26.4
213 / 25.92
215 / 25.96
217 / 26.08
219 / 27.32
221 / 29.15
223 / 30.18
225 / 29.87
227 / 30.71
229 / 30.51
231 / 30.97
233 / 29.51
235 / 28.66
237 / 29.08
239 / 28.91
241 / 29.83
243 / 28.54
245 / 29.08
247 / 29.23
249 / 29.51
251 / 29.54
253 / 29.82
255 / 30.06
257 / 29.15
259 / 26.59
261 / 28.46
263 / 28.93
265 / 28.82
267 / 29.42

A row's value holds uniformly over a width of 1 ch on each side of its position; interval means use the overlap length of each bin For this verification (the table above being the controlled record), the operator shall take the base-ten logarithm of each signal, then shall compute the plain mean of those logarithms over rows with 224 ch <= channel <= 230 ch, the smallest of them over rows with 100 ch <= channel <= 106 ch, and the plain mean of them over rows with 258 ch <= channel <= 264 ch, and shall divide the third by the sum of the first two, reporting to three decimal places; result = 0.519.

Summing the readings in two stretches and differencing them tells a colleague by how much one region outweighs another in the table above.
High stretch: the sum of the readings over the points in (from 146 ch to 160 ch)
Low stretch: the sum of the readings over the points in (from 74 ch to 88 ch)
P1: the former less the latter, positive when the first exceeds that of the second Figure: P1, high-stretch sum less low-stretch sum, -17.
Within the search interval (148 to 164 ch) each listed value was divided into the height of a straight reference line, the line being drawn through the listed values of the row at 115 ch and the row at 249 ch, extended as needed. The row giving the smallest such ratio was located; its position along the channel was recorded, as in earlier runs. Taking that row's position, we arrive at 163 ch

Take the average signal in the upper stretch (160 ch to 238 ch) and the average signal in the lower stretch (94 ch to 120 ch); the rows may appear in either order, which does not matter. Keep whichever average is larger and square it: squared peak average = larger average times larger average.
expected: 655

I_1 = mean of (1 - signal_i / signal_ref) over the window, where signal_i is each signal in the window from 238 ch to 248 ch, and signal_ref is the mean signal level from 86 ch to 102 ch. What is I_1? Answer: -0.35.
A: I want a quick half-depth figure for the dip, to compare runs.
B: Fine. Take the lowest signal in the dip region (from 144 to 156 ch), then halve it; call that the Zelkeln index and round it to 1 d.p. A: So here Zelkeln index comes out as 10.6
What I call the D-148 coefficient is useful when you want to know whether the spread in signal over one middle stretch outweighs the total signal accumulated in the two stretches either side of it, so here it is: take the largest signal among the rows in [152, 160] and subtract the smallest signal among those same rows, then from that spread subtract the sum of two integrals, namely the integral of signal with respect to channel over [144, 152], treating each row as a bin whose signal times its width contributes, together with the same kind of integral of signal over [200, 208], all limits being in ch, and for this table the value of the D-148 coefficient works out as -364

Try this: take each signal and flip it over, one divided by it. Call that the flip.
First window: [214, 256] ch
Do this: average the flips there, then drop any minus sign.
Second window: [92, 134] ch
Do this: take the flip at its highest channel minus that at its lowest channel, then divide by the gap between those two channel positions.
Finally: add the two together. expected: 0.0343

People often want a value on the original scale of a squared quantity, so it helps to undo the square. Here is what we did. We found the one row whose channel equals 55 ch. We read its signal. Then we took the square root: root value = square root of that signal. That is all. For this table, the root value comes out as 4.7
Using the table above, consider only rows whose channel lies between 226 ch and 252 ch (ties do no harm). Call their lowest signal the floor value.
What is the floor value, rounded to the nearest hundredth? 28.54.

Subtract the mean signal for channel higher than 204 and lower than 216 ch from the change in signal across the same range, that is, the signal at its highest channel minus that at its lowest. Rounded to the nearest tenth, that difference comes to -23.8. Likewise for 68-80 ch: -19.6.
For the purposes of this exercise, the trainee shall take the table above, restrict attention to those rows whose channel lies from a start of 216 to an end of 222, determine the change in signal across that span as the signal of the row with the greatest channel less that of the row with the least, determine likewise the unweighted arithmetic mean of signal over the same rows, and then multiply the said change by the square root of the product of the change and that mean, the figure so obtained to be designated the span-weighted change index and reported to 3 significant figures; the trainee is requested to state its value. 28.2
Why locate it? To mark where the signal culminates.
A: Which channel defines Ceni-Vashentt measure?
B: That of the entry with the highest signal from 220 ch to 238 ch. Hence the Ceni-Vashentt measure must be 231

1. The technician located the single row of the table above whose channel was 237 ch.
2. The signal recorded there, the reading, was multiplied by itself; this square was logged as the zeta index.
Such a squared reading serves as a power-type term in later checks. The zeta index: 846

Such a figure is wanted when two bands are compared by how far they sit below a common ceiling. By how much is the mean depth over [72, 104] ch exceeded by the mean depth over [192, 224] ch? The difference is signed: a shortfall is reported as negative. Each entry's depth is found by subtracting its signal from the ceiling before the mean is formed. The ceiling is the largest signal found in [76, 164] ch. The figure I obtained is -2.4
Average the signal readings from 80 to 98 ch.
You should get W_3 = 22.9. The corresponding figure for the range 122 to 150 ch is 21.0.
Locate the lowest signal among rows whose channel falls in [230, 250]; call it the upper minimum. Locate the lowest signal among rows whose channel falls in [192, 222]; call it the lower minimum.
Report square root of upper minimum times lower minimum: 24.3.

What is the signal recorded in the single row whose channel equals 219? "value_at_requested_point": 27.32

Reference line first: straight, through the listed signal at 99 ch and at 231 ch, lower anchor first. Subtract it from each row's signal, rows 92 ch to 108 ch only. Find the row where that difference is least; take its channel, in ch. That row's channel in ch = 107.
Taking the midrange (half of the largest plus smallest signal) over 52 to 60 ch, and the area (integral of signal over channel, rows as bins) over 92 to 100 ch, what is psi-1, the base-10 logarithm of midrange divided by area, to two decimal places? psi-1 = -0.89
